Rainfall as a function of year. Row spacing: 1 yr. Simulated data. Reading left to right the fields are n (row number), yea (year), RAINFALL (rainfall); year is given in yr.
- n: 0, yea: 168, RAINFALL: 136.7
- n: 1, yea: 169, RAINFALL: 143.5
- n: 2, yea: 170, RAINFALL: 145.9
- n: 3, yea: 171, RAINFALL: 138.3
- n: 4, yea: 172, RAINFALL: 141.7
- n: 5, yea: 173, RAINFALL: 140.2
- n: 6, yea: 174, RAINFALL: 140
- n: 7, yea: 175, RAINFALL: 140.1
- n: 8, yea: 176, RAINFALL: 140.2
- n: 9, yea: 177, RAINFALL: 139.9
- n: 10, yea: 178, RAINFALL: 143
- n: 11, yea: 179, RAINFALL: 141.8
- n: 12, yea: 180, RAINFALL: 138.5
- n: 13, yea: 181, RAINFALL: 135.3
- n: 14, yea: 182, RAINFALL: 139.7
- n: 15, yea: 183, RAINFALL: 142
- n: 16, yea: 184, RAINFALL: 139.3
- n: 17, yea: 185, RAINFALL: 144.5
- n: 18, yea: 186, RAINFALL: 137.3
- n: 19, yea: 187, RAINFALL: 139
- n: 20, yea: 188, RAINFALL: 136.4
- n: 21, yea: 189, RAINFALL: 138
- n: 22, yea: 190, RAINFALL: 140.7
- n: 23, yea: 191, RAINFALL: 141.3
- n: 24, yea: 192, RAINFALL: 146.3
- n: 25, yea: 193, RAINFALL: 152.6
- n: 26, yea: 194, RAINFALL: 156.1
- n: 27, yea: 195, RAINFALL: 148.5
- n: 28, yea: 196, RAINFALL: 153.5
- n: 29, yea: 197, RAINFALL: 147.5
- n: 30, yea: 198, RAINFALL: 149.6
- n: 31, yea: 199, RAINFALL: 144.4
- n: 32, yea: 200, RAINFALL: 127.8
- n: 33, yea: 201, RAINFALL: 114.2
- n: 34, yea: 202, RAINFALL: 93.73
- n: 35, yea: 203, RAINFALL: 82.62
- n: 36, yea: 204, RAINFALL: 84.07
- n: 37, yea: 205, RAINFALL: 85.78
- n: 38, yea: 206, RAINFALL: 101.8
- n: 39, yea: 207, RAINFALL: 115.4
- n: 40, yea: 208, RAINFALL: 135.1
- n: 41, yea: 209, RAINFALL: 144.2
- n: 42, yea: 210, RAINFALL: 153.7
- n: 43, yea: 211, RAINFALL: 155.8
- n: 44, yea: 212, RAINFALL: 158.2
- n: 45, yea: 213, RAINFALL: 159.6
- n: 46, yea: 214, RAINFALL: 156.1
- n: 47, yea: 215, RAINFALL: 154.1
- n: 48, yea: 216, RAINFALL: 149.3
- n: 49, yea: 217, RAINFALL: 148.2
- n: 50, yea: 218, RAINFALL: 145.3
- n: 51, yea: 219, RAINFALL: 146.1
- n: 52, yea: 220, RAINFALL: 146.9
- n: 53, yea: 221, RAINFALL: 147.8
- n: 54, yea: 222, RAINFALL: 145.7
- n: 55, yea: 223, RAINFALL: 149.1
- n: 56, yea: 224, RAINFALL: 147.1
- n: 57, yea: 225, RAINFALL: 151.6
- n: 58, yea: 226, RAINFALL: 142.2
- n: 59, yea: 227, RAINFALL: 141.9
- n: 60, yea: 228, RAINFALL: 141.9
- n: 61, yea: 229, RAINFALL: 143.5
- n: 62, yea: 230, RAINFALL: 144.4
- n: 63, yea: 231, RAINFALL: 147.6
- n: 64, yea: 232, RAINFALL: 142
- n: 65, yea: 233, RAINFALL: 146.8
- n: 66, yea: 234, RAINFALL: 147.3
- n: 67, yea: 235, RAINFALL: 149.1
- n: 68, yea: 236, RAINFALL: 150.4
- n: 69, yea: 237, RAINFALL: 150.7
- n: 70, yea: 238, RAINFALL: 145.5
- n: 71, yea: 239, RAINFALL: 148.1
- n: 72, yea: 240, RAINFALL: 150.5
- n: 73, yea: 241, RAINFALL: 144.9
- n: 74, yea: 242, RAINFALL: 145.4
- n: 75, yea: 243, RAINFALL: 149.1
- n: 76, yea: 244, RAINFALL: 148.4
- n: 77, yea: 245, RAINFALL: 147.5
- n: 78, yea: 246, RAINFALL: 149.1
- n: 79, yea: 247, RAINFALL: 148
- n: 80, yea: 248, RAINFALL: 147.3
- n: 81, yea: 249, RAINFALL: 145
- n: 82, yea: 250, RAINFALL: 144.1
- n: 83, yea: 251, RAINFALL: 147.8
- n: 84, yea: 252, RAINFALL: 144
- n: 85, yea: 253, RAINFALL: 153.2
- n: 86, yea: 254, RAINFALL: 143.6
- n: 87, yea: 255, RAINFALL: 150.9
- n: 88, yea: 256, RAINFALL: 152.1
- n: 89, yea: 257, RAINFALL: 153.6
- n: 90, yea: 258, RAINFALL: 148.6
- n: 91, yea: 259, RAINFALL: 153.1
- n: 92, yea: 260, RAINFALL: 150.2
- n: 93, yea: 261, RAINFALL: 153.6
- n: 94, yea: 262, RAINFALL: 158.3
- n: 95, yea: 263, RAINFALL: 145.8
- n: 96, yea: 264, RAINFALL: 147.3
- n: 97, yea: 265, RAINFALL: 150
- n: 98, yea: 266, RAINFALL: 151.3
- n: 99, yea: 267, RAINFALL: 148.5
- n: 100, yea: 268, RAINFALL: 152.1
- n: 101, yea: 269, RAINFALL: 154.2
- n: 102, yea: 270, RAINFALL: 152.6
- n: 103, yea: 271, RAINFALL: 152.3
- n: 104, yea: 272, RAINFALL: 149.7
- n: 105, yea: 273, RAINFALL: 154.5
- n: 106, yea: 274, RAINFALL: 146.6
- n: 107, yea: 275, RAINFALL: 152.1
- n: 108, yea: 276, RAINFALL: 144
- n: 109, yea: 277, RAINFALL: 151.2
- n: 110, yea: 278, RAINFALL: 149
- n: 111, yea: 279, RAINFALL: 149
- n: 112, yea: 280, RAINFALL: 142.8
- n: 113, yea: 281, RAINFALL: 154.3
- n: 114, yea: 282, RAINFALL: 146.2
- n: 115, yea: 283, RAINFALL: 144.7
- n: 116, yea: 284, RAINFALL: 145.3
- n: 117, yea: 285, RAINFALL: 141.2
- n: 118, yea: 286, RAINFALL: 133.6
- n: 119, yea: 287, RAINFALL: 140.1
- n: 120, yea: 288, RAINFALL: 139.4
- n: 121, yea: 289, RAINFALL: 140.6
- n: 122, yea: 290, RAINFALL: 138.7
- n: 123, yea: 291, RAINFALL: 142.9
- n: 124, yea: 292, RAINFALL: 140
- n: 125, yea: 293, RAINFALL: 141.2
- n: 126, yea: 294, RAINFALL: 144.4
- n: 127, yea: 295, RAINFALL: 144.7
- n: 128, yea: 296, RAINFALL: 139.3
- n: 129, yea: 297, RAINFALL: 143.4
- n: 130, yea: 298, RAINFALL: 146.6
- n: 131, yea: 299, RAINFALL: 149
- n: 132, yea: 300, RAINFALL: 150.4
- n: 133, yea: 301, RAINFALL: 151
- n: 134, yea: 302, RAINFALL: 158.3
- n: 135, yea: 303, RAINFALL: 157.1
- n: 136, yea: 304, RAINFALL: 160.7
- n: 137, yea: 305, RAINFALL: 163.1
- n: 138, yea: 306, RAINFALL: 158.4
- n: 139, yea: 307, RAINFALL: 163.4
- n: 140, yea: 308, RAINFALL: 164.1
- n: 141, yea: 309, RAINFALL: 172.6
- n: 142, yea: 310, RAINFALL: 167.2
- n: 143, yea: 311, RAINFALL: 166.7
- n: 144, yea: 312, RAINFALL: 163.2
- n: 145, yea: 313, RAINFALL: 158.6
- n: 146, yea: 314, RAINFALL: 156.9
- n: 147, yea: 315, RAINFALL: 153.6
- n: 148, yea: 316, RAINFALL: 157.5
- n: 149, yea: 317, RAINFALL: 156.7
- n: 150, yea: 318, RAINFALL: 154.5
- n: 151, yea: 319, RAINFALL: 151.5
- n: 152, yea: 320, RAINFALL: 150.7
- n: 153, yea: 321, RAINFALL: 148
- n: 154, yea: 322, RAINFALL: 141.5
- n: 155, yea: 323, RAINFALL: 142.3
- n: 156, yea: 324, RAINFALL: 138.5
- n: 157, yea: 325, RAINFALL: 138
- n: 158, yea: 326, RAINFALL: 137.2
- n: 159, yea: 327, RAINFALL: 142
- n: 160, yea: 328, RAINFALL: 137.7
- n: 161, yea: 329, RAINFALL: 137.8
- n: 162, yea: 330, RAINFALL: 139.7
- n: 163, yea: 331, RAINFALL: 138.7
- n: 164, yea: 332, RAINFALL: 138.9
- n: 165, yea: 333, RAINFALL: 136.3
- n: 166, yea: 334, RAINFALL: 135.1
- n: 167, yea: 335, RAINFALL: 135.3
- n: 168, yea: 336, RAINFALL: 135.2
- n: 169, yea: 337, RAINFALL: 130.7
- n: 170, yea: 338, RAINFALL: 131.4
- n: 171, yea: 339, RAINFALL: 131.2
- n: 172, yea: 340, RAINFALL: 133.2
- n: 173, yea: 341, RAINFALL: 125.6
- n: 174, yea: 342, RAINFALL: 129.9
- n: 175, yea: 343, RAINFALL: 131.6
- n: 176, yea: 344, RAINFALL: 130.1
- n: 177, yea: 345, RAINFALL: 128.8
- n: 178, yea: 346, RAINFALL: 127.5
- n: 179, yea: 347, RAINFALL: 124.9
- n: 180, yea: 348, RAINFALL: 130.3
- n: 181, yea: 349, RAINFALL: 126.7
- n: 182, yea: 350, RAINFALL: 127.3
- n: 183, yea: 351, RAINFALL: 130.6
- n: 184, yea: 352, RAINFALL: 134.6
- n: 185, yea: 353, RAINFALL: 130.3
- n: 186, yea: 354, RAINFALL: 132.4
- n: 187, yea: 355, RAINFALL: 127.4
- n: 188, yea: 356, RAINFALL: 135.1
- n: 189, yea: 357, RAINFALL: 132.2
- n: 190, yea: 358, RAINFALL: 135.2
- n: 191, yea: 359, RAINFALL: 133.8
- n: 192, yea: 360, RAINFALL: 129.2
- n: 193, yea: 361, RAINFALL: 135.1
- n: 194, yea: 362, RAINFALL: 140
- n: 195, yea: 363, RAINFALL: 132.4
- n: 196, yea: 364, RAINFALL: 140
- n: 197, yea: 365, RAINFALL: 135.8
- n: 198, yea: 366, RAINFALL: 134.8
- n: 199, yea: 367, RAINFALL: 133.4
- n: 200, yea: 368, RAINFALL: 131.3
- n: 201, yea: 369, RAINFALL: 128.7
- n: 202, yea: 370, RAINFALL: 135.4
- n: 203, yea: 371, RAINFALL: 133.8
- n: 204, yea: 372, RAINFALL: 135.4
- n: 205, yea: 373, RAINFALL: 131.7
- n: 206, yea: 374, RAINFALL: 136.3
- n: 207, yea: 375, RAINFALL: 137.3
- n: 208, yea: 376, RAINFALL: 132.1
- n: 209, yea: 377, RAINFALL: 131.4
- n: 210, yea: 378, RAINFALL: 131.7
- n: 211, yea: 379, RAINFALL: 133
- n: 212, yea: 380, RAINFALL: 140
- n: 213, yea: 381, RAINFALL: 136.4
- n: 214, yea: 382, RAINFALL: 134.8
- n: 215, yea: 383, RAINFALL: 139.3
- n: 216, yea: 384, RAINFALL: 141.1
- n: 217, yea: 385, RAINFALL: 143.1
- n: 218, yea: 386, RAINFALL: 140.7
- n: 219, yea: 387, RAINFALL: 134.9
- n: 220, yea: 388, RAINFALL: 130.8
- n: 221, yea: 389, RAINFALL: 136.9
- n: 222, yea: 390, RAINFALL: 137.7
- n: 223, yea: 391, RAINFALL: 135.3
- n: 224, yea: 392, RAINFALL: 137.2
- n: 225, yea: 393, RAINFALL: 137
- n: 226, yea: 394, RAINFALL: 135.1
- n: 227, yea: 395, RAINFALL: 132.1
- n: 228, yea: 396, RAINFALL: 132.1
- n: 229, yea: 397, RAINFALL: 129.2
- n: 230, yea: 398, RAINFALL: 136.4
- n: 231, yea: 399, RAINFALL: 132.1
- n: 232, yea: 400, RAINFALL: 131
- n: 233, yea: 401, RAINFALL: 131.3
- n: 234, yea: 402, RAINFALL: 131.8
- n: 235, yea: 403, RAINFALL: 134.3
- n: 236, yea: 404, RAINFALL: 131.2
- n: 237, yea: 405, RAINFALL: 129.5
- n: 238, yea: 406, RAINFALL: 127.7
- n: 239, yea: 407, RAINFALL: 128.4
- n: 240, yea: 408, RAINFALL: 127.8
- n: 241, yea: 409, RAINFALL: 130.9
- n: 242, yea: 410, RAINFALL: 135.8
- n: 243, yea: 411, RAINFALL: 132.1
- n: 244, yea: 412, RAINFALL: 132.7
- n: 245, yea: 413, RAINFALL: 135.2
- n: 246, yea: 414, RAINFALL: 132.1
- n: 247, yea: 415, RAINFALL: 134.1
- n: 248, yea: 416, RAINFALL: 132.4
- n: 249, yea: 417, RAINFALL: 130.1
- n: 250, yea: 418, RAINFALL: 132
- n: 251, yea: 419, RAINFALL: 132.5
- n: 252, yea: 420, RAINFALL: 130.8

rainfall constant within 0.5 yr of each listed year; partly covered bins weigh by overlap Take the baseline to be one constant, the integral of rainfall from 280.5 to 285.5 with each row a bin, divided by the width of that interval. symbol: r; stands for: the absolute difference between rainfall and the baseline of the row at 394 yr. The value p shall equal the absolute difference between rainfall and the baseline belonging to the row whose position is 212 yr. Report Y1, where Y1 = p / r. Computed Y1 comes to 1.1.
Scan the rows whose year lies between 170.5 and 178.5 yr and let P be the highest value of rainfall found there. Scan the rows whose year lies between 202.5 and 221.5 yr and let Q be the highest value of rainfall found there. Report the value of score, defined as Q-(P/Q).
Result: 159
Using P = 143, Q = 159.6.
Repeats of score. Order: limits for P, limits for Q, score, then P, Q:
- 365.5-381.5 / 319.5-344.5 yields 150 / 140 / 150.7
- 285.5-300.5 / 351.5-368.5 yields 139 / 150.4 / 140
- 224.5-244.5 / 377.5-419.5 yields 142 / 151.6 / 143.1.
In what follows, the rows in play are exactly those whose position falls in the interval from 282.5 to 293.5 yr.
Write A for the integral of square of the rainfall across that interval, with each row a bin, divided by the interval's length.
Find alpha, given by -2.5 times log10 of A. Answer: -10.7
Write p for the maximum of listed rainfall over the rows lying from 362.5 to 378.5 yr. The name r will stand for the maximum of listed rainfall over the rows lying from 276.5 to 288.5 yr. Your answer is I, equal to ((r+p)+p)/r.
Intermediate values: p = 140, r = 154.3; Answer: 2.81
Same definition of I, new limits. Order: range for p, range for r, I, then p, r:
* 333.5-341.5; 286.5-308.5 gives 2.65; 135.3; 164.1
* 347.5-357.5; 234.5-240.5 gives 2.79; 135.1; 150.7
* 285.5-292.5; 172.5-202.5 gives 2.83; 142.9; 156.1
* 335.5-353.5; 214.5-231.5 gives 2.75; 135.2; 154.1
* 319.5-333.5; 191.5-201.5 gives 2.93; 150.7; 156.1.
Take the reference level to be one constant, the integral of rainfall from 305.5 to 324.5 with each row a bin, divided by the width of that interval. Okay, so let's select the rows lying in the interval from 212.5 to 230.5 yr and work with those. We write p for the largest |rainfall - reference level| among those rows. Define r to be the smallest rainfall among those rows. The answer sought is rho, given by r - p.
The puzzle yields 128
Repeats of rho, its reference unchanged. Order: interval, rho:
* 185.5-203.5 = 9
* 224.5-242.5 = 128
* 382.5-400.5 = 102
